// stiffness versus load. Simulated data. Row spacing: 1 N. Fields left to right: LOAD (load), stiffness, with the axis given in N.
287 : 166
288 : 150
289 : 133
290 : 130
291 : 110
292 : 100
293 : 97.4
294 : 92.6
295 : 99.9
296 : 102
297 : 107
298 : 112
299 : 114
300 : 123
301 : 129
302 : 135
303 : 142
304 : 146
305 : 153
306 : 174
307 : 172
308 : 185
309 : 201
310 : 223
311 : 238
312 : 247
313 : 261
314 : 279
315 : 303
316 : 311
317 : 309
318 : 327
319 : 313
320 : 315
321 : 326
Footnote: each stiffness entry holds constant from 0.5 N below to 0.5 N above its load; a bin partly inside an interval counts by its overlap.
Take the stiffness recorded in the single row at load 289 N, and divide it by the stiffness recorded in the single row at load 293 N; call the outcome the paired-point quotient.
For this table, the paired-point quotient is 1.37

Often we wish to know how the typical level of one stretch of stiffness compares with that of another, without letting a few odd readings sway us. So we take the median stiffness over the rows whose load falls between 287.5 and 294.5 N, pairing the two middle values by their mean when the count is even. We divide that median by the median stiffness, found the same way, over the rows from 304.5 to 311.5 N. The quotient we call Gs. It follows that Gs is 0.59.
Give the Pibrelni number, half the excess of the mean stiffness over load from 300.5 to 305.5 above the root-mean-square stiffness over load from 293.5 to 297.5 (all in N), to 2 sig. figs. 20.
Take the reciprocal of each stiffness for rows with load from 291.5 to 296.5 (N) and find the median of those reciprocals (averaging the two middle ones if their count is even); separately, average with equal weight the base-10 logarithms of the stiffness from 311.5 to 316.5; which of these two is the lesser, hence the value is 0.0100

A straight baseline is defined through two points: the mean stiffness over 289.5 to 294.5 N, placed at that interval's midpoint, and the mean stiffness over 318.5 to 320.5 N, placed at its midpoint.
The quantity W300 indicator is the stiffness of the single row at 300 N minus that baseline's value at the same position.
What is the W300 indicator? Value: -44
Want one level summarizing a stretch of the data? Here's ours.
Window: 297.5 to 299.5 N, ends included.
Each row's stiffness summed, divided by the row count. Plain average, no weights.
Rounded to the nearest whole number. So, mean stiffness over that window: 113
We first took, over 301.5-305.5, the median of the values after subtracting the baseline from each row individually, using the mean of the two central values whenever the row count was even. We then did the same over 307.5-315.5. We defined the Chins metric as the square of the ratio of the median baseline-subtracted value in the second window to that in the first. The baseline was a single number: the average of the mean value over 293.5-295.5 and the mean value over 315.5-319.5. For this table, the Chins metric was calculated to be 0.36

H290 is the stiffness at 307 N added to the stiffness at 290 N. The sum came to 302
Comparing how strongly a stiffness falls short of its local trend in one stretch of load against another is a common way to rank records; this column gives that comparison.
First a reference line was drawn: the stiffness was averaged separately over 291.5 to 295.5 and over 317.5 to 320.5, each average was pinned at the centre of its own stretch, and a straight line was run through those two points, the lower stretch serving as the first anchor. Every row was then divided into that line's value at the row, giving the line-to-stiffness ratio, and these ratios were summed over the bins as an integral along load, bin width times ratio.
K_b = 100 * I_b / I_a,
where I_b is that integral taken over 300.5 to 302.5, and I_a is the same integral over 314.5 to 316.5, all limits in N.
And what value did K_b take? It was 135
